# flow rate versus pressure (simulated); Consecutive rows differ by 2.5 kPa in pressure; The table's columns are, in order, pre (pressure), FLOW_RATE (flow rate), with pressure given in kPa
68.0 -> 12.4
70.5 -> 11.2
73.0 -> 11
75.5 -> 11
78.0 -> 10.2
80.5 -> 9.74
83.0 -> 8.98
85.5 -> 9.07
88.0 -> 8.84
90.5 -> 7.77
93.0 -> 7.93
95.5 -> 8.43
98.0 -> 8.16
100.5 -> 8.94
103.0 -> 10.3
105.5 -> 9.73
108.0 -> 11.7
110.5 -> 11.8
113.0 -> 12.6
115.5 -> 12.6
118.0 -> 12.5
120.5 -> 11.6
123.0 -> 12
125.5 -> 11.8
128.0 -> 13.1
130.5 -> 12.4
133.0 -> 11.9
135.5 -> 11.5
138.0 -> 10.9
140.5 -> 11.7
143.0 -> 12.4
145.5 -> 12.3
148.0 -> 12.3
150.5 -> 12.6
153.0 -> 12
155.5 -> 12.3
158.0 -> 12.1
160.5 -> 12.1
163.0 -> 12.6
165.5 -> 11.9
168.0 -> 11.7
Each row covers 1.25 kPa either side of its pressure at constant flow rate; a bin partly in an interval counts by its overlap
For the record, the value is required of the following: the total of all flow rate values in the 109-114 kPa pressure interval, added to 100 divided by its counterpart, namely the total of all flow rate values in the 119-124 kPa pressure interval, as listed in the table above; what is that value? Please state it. 28.6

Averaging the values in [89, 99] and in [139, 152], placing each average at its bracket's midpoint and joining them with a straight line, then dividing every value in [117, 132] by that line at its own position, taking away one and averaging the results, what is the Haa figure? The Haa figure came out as 0.16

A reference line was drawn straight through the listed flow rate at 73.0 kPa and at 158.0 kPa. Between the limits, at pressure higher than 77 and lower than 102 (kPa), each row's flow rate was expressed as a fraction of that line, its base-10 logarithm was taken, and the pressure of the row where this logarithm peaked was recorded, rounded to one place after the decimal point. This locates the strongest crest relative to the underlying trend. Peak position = 78.0 kPa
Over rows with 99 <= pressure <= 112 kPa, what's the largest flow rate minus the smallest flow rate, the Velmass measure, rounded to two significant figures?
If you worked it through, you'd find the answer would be 2.9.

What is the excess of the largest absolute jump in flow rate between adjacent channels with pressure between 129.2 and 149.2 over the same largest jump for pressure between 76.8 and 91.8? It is -0.27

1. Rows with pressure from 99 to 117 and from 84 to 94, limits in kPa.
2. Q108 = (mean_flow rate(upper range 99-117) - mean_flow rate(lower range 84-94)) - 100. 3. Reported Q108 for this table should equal -97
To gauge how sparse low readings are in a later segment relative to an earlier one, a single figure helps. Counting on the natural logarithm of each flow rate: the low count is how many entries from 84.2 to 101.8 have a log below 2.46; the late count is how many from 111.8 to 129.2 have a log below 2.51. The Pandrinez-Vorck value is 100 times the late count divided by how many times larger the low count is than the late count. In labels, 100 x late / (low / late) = 129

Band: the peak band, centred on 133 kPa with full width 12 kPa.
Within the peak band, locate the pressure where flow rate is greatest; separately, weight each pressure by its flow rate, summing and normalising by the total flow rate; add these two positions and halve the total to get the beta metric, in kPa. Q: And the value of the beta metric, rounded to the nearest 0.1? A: 130.4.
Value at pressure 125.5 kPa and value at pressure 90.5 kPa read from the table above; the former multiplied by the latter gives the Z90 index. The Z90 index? 92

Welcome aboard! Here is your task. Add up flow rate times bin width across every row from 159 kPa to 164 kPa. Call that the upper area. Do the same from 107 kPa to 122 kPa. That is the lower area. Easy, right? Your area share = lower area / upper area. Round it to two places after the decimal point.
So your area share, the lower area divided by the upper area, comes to 2.95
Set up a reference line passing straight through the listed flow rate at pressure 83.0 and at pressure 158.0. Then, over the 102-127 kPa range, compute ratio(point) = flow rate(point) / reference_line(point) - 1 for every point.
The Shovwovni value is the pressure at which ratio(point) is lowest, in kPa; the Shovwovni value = 105.5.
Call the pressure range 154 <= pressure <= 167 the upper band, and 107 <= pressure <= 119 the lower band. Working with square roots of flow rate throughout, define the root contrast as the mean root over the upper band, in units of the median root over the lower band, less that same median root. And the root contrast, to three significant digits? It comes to -2.55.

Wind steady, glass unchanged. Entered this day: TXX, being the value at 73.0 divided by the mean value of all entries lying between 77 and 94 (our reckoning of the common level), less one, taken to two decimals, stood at 0.23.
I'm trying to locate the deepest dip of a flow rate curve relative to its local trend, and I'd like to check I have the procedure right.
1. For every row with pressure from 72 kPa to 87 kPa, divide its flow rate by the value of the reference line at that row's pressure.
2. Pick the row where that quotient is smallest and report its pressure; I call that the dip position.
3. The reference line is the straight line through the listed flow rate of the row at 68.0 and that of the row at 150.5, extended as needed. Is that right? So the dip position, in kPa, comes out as 83.0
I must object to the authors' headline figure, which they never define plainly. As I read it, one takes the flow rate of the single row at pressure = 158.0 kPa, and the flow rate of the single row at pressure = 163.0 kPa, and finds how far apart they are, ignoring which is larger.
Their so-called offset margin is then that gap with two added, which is 2.5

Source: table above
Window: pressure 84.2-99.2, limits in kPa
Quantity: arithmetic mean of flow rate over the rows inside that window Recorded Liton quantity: 8.4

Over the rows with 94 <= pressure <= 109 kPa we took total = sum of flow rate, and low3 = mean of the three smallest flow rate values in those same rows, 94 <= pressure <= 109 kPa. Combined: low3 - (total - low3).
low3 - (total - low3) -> -40.2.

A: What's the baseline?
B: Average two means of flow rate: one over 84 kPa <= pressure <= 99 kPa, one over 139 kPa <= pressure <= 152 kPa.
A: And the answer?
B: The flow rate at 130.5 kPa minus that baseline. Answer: 2.1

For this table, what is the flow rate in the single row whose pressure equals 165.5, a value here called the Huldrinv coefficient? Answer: 11.9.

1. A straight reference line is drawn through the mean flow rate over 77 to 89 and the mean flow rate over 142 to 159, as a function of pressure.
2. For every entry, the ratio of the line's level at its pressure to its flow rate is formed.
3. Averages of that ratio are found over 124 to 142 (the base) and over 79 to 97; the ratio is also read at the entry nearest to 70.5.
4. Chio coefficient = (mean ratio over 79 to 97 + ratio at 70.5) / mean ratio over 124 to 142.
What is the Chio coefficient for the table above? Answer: 1.95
